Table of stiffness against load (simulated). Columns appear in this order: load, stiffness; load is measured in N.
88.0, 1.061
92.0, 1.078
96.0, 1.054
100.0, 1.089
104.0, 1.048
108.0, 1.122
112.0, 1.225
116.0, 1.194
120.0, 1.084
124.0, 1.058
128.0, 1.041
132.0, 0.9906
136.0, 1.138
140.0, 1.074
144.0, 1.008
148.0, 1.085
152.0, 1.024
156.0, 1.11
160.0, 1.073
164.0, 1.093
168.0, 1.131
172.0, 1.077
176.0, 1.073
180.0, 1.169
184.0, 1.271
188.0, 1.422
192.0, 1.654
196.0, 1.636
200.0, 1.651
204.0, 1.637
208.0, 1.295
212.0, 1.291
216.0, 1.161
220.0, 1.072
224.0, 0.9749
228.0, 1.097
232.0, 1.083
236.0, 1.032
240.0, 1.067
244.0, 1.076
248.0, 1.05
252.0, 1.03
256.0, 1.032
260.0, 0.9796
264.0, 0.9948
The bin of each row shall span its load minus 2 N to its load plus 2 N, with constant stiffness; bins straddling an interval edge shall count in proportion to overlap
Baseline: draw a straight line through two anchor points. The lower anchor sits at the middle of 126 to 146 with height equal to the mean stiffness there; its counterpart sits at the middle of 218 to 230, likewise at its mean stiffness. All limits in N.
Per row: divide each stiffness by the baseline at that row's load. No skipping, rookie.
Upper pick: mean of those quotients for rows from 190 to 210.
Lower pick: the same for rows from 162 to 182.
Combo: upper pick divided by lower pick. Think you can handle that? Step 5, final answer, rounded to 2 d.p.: 1.42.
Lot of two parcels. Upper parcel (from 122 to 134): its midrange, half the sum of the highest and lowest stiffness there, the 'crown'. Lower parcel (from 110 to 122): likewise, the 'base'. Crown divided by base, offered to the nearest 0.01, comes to 0.89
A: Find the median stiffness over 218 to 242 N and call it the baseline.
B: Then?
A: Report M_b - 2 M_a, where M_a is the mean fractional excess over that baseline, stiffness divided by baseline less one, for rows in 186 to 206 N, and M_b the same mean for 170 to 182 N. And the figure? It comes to -1.0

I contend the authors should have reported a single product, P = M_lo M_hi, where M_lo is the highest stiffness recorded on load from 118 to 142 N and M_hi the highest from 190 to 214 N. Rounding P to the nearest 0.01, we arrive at 1.88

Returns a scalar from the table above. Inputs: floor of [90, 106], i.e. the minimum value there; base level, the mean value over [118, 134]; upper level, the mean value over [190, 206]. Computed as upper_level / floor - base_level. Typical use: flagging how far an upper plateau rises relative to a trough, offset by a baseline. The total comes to 0.53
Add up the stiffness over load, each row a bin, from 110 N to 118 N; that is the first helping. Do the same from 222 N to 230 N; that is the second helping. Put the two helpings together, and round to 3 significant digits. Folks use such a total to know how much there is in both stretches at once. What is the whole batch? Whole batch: 18.0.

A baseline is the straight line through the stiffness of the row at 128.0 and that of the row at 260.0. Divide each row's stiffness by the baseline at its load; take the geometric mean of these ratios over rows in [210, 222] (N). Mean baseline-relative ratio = 1.17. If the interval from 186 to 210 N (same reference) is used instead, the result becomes 1.53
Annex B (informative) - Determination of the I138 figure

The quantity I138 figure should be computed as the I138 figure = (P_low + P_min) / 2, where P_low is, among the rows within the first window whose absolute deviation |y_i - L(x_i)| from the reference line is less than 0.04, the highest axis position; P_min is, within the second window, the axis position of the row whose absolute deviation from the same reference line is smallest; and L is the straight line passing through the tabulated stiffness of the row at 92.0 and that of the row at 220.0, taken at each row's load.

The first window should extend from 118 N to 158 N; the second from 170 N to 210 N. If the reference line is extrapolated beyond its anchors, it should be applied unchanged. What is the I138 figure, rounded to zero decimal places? 166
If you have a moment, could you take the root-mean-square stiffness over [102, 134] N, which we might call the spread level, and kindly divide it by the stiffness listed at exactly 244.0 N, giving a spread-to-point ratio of 1.02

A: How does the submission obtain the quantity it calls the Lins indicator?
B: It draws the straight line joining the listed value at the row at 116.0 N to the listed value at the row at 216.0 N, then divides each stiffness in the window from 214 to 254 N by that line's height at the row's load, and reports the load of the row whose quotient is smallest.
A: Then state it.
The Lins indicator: 224.0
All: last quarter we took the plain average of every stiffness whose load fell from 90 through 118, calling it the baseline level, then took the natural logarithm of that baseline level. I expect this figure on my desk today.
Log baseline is 0.11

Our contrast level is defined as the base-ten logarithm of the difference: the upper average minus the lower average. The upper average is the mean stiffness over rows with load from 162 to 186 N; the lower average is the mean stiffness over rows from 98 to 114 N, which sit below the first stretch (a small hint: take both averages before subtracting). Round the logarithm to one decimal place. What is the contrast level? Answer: -1.8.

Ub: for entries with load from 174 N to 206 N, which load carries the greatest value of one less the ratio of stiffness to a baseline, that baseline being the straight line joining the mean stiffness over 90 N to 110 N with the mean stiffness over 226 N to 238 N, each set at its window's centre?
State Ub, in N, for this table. 176.0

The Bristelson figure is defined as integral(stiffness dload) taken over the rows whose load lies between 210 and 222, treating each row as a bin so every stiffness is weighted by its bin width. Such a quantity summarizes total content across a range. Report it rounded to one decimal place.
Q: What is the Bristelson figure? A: 14.1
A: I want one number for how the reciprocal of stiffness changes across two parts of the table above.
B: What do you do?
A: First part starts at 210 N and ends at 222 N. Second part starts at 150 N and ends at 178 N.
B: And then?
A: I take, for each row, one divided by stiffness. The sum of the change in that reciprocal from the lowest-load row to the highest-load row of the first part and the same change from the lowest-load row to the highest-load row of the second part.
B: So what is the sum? 0.1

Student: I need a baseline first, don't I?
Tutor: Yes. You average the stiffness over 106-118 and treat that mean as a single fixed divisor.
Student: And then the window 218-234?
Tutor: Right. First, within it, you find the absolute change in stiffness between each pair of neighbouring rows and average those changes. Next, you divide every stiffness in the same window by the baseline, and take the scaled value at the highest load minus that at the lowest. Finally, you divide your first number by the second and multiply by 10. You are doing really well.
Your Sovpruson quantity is 83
